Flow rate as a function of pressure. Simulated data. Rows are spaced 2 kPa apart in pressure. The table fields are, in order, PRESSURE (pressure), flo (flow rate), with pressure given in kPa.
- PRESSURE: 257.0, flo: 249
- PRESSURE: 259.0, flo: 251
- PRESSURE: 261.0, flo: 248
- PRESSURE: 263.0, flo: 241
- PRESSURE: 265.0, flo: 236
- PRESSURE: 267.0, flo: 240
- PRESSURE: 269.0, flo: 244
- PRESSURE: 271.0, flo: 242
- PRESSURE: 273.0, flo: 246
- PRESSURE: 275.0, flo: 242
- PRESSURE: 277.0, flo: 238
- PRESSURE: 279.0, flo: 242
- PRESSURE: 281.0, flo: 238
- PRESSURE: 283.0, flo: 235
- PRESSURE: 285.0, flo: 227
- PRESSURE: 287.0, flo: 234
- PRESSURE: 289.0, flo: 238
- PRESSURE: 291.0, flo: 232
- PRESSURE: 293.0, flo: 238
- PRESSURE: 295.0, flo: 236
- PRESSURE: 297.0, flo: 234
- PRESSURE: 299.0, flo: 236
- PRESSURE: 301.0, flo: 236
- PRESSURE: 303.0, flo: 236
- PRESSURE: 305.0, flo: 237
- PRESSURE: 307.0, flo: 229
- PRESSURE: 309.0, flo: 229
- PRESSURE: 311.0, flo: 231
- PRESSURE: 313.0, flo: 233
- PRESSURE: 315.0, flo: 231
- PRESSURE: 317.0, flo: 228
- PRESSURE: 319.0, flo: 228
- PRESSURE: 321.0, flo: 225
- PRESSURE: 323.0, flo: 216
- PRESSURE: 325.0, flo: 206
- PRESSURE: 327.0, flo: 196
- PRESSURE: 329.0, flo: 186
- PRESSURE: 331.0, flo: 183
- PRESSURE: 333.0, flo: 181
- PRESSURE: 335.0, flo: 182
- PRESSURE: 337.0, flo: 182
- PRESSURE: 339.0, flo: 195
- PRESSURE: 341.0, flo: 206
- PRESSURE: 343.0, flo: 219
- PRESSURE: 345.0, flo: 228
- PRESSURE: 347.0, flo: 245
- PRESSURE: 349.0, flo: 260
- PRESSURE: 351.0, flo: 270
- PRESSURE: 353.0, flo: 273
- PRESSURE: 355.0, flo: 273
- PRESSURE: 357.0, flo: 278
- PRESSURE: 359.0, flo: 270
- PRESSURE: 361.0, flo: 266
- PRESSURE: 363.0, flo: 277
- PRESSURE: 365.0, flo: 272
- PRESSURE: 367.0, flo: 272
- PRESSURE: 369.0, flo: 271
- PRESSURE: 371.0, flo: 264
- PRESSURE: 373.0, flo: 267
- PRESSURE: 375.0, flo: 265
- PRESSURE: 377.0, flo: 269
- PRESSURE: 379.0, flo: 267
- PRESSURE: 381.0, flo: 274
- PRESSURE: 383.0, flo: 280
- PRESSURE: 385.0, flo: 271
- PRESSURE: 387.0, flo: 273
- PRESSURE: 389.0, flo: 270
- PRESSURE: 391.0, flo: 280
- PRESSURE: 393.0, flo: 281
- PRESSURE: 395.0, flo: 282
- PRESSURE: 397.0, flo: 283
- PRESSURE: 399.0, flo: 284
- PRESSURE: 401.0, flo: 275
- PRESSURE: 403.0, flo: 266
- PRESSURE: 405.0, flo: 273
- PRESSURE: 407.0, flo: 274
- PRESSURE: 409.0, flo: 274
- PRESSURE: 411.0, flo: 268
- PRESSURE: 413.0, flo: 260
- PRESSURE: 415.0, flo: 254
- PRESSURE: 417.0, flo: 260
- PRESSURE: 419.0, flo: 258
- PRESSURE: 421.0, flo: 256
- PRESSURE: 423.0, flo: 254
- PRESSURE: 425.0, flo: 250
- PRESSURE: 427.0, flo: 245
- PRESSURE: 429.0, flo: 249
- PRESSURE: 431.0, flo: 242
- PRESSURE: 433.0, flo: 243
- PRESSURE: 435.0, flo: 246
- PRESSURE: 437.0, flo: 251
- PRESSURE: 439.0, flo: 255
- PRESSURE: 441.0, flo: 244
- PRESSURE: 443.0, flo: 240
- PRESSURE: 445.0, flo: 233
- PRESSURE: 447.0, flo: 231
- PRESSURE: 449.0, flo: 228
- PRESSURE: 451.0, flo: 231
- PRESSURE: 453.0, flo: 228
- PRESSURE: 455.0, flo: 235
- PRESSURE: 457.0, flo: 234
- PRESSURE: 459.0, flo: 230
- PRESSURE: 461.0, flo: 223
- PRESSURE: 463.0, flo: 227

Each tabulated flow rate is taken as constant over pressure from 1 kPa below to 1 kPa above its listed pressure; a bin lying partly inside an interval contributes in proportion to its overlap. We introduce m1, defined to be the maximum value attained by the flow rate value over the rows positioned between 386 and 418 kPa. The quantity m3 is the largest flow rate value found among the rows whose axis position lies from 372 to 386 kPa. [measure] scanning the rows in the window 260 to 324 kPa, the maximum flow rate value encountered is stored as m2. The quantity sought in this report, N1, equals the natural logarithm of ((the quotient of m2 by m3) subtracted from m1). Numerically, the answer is 5.65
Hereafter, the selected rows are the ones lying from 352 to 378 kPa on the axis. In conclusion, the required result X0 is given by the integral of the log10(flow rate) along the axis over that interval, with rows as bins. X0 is 63.2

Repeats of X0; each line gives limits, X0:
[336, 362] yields 61.9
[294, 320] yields 61.5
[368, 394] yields 63.3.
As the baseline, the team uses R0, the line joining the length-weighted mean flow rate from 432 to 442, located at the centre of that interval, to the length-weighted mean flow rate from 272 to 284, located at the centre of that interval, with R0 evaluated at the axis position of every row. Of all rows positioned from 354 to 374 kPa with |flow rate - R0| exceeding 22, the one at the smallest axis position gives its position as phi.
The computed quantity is 355.0 kPa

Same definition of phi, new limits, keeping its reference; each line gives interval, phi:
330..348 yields 331.0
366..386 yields 367.0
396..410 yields 397.0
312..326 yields 323.0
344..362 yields 351.0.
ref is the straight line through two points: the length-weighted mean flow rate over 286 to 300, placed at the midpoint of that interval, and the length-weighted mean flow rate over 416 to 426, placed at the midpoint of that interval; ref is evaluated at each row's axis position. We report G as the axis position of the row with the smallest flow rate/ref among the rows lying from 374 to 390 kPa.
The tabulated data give 375.0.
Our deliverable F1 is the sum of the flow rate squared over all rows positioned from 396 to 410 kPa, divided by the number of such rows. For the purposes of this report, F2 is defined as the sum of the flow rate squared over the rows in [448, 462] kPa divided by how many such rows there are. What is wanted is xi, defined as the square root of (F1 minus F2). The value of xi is 152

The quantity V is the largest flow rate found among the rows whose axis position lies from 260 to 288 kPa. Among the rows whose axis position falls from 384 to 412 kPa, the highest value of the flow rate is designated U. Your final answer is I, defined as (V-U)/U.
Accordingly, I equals -0.1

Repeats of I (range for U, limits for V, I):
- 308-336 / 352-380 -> 0.2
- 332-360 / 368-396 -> 0.0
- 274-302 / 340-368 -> 0.1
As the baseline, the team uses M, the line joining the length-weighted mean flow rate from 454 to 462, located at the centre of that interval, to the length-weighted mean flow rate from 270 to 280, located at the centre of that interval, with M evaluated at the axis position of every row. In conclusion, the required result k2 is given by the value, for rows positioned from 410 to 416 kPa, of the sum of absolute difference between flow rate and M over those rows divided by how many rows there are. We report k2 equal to 27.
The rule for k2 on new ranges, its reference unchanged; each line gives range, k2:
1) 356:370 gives 36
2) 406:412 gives 38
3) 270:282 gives 2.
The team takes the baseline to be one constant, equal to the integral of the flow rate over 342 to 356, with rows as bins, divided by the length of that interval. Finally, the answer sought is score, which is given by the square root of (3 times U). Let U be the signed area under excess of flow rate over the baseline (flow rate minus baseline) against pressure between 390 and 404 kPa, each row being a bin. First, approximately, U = 366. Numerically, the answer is 33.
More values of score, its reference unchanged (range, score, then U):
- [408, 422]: 19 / 124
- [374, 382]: 20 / 129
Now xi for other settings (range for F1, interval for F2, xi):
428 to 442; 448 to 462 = 91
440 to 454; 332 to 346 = 121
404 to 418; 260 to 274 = 110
